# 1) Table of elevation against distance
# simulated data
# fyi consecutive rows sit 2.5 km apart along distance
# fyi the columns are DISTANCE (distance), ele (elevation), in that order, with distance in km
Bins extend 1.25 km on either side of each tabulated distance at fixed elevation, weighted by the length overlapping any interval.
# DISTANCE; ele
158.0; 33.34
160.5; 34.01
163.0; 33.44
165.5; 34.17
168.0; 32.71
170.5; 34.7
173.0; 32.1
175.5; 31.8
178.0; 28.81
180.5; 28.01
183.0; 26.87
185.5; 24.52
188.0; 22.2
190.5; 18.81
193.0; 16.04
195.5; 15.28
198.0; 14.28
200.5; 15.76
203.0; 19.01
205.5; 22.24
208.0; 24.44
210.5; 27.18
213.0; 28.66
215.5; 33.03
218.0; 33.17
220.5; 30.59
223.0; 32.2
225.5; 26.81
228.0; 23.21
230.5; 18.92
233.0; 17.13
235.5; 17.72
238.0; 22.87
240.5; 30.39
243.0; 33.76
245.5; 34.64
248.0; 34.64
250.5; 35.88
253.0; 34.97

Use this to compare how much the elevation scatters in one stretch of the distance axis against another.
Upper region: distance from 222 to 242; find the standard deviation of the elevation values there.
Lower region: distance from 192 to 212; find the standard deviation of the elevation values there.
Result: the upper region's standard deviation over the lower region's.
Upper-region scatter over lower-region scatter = 1.2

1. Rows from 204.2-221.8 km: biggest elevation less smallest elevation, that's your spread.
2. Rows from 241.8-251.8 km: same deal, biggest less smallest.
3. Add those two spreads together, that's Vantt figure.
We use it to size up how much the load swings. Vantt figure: 13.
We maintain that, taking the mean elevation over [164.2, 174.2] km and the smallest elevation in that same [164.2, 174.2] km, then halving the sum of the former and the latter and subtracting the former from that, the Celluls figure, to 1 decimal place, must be -0.7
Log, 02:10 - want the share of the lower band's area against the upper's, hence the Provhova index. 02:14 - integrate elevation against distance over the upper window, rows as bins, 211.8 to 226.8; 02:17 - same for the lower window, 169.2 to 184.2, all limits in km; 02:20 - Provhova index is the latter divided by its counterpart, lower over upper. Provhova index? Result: 1.0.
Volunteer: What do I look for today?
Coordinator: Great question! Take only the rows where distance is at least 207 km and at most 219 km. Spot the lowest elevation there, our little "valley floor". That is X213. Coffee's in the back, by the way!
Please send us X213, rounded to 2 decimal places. 24.44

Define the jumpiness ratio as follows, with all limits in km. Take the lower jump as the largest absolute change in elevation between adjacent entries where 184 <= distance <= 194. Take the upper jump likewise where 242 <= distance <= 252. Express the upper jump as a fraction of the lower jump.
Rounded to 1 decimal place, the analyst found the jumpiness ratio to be 0.4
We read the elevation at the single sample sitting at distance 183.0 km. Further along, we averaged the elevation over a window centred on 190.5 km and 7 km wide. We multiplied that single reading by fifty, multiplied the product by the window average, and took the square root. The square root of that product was 160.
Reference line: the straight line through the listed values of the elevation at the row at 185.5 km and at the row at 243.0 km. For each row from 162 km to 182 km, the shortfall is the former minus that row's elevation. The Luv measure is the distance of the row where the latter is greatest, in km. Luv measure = 180.5 km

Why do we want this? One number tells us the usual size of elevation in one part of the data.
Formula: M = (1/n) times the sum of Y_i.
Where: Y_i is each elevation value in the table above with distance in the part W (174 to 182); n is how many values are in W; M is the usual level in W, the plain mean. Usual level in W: 29.5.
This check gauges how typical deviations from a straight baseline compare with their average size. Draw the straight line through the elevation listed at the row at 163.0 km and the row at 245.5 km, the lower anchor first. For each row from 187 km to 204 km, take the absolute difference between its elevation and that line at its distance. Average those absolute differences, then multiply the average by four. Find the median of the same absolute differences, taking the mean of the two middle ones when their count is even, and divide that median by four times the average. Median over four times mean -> 0.27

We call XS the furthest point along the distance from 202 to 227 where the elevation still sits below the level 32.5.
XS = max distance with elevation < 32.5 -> 225.5 km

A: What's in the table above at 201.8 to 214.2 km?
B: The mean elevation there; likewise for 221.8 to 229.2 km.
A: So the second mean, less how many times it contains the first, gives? 26.3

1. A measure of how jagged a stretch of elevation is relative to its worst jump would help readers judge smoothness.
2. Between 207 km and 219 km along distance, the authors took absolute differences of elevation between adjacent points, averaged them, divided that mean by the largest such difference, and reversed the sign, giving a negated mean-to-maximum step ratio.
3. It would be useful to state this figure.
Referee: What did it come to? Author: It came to -0.50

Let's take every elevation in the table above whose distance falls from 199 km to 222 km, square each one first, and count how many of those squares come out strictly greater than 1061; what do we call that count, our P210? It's 2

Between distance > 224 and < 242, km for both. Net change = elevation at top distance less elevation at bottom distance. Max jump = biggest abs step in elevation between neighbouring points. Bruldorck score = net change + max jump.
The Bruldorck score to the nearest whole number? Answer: 11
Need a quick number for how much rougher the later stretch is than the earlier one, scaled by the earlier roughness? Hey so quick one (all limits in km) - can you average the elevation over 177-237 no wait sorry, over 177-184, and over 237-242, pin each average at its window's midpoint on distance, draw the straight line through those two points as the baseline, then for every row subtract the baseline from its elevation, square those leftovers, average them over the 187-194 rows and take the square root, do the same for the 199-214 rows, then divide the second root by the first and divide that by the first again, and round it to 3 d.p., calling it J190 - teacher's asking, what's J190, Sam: 0.079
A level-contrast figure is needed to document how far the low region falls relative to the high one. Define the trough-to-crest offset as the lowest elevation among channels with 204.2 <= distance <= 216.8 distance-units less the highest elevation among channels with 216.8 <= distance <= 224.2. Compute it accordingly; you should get -11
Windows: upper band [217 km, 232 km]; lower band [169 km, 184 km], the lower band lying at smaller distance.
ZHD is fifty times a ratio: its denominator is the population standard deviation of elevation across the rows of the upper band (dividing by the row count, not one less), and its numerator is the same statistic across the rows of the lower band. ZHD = 27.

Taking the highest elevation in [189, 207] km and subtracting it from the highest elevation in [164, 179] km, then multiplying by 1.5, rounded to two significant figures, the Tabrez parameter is 19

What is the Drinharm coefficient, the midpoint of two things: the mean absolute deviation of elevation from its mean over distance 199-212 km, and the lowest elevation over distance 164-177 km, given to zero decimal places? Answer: 18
